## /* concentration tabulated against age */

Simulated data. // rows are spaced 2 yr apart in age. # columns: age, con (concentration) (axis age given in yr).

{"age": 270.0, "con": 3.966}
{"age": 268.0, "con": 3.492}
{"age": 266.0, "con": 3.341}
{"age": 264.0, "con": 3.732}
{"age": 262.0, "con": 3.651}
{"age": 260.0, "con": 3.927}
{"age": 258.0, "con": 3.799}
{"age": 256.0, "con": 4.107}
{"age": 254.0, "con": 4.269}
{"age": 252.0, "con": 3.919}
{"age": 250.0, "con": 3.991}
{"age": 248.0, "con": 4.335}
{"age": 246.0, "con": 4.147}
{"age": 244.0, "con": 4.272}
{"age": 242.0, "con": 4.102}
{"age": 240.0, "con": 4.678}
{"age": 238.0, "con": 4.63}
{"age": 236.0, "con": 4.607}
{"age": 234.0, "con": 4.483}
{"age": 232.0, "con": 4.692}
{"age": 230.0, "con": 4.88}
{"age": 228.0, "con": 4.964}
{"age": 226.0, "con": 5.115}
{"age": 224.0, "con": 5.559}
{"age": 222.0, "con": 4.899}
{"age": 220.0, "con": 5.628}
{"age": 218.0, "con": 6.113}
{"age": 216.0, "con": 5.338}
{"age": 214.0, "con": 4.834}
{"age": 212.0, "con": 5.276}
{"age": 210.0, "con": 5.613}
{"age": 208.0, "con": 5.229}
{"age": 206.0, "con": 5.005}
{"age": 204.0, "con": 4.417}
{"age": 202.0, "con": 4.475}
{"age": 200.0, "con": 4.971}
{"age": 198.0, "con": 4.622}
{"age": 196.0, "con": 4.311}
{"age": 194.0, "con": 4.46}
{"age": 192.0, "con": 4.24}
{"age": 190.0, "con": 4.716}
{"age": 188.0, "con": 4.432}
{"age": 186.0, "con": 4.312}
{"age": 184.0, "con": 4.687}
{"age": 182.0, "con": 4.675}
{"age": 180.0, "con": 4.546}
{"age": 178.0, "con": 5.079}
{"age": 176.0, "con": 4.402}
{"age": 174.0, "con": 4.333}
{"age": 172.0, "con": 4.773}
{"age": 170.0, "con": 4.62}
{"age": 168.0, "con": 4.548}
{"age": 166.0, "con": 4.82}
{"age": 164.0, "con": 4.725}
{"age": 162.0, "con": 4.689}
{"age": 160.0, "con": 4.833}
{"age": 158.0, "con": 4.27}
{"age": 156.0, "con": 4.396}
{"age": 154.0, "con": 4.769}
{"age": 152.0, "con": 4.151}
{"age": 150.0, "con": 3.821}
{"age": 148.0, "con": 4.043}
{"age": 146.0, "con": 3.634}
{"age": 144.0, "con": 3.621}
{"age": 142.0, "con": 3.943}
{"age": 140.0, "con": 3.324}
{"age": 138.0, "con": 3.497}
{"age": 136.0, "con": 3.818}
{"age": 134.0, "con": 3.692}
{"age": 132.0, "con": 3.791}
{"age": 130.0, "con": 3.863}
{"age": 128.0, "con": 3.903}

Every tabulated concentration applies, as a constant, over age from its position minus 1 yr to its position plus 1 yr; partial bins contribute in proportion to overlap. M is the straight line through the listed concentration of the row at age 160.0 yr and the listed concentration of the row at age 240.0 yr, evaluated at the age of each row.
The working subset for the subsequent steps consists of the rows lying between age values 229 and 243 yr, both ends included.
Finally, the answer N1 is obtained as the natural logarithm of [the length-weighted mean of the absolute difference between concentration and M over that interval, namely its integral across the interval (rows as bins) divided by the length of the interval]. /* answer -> -1.86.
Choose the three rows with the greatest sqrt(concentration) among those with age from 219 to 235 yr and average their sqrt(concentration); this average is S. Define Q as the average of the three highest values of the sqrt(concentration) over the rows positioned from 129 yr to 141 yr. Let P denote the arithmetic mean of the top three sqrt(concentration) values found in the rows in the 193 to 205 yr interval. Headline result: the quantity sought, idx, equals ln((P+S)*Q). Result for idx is 2.17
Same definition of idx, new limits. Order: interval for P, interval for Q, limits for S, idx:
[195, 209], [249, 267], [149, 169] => 2.20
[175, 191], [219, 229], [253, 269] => 2.29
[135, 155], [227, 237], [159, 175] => 2.24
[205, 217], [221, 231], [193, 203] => 2.33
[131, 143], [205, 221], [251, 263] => 2.26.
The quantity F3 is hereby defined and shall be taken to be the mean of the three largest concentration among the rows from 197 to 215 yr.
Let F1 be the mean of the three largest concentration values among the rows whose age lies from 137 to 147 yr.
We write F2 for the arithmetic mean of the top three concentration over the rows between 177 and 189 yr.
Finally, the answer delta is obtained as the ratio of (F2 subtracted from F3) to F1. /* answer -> 0.15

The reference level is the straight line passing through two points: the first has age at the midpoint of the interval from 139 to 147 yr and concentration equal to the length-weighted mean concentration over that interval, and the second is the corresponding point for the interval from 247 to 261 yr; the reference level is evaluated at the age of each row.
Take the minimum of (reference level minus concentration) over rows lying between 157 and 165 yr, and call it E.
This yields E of -1.1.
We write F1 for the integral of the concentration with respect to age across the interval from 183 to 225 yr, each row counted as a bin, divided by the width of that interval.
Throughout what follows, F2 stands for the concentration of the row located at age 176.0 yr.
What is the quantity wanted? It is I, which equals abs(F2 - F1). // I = 0.51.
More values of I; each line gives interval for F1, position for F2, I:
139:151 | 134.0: 0.04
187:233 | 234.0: 0.46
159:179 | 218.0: 1.43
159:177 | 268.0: 1.15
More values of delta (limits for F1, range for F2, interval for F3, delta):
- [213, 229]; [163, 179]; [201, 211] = 0.07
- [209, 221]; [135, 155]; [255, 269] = -0.07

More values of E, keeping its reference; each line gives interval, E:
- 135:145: -0.3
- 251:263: -0.2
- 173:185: -1.3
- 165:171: -1.1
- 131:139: -0.2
